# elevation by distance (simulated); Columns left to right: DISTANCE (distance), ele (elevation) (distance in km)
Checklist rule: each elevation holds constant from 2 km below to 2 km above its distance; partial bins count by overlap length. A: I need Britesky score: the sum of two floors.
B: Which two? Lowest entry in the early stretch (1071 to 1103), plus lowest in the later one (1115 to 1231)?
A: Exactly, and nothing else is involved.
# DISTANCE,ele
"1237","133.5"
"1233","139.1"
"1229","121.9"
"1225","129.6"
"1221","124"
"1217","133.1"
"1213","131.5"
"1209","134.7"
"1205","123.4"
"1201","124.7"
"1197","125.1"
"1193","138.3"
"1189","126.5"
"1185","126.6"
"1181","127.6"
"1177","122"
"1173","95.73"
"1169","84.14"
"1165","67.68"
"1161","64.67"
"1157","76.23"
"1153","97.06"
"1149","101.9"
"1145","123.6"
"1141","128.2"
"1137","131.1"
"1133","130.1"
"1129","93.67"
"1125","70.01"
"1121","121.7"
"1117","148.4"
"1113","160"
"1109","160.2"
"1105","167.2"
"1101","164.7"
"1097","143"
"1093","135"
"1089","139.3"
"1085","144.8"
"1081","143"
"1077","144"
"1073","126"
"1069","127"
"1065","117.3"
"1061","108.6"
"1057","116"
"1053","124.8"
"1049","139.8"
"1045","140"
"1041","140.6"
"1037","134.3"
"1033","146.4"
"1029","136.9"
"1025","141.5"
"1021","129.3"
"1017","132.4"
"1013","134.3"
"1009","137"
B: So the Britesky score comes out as 191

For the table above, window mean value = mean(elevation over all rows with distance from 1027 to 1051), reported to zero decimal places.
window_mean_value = 140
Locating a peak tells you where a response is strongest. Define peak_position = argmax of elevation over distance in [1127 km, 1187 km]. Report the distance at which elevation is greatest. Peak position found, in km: 1137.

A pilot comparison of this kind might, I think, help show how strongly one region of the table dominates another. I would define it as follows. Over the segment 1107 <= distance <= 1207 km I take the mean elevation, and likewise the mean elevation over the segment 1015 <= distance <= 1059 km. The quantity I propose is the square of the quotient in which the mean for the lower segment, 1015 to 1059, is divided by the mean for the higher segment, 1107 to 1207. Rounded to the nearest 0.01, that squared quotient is 1.38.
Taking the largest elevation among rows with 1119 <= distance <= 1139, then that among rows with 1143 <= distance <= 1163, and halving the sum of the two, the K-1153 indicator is 127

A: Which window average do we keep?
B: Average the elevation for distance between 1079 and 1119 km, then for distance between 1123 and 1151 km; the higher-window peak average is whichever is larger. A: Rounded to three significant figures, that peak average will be 151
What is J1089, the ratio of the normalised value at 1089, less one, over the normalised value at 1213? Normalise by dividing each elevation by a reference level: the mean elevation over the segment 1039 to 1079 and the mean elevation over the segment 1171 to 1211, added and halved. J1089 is 0.10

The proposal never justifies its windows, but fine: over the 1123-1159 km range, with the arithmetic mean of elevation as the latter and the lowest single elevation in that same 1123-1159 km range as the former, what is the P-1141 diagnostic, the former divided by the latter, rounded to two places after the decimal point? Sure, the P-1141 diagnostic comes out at 0.66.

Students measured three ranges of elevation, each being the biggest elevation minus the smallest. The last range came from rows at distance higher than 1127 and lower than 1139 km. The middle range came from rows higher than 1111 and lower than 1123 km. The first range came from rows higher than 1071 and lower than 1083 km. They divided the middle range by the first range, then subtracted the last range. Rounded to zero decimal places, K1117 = -35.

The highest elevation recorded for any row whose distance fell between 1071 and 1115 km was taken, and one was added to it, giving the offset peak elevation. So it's 168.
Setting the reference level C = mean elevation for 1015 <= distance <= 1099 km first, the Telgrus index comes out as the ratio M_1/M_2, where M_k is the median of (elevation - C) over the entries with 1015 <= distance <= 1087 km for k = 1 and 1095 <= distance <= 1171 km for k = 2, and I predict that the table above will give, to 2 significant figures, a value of -0.18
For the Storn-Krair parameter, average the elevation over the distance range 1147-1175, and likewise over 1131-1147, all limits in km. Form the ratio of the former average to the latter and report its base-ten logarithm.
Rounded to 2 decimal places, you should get -0.18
